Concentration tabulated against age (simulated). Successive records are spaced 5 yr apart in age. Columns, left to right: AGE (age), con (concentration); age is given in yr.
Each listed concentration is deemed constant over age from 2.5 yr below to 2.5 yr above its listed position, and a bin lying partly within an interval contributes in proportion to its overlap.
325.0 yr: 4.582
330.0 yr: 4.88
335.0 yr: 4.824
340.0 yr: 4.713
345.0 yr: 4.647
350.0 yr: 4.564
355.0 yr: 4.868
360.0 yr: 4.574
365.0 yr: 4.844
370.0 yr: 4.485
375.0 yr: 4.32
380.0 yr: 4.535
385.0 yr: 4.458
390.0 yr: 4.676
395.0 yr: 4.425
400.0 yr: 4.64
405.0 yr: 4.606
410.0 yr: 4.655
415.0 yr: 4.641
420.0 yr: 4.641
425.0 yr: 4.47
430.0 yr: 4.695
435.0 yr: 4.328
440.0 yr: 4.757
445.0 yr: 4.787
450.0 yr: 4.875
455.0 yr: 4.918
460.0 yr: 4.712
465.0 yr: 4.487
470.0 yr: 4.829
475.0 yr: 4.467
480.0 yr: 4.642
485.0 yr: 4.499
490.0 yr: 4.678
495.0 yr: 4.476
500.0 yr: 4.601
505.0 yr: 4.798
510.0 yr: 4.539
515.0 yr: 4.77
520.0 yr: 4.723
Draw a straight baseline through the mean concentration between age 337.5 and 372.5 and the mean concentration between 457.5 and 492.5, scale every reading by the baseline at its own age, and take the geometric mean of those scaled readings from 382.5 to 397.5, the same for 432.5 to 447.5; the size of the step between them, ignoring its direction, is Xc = 0.027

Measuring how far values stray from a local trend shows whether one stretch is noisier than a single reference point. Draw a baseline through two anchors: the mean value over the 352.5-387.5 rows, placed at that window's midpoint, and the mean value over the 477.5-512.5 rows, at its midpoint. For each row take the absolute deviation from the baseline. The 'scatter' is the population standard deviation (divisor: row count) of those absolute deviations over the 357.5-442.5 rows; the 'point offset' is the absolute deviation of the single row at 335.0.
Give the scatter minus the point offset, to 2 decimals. -0.16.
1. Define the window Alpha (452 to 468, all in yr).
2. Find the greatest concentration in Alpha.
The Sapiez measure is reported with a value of 4.918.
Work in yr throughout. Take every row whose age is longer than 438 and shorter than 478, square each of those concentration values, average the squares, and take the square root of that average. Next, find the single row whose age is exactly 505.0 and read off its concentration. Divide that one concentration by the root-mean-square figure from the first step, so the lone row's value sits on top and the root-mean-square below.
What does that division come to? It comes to 1.01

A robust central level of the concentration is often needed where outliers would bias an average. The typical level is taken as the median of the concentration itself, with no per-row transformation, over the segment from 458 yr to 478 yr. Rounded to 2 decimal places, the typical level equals 4.60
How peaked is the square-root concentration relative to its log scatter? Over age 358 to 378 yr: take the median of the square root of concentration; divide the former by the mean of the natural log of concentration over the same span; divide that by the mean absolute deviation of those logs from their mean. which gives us 42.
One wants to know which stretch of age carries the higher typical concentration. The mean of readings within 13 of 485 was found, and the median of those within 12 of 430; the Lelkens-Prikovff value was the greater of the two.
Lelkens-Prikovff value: 4.64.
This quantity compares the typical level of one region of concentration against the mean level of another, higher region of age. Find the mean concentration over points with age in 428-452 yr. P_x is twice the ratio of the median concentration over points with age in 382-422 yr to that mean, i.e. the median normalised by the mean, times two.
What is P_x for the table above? 1.98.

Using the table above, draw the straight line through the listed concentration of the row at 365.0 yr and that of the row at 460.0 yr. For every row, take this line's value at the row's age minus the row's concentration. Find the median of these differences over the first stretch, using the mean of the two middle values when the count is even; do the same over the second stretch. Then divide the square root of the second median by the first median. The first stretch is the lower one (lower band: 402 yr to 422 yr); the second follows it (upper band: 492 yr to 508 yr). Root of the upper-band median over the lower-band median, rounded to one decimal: 1.8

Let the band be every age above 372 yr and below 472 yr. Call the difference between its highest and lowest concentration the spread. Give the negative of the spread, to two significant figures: -0.60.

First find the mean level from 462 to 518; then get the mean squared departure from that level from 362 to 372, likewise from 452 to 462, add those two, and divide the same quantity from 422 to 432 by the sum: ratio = 0.16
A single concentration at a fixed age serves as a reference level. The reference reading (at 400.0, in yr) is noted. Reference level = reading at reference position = 4.64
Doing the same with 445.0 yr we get 4.787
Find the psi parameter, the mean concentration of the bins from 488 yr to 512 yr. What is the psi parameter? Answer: 4.62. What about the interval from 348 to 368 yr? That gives 4.71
